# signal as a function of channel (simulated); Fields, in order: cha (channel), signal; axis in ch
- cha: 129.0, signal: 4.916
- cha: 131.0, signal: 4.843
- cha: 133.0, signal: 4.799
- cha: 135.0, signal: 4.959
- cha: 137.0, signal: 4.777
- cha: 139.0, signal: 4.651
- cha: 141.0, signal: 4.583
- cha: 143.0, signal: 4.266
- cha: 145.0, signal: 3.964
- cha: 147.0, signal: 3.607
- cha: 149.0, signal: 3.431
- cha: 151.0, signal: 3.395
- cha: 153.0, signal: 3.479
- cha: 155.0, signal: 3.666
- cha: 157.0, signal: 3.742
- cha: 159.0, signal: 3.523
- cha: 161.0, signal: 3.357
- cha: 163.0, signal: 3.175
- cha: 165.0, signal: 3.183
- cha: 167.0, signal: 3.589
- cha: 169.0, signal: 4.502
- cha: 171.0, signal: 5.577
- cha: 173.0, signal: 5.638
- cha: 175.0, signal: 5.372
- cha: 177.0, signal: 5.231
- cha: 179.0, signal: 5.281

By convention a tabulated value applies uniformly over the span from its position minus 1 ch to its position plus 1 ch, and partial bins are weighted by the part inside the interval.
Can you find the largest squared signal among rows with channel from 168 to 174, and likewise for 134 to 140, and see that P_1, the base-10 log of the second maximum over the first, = -0.1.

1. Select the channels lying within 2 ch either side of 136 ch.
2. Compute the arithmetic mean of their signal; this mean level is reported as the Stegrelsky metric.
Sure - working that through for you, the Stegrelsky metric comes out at 4.9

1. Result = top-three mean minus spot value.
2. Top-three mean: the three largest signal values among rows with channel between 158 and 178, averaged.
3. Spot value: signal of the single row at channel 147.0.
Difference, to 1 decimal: 1.9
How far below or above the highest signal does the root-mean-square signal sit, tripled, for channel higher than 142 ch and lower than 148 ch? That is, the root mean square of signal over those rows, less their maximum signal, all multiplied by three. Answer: -0.9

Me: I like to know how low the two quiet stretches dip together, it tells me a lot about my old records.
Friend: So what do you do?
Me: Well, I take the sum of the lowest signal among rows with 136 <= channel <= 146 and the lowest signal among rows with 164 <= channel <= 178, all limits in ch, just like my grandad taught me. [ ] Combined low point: 7.15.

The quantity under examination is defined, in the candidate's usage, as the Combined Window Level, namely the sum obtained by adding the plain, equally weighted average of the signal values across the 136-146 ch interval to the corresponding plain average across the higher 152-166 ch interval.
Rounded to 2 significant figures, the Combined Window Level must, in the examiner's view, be 7.9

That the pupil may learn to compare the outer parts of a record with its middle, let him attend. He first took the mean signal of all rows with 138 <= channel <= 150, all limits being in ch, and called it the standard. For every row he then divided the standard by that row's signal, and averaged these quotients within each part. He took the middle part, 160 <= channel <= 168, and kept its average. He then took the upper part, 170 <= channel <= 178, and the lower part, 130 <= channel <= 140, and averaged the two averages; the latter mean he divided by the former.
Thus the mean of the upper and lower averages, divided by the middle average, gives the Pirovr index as 0.650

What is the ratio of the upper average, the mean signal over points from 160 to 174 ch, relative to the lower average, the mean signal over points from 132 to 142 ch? 0.87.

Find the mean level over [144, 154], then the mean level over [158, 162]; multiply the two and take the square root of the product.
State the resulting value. 3.51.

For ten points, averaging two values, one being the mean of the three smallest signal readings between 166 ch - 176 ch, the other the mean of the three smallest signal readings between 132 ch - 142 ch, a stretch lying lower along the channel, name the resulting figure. 4.6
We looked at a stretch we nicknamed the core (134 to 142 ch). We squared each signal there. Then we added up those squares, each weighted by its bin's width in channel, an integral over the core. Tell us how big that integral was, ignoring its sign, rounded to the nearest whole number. 180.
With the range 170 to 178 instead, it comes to 238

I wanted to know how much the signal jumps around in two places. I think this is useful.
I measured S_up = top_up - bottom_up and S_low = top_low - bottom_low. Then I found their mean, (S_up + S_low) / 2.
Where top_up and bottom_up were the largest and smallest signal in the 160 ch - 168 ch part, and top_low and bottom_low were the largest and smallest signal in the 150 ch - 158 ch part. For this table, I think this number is 0.38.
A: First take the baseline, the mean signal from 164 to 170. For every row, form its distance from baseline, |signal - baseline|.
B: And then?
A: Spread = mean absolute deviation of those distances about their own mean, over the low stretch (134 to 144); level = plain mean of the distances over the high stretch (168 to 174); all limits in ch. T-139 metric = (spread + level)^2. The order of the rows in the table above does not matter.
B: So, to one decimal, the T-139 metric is 2.8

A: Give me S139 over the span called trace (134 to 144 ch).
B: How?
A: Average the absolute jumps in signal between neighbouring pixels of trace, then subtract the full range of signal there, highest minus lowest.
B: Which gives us -0.5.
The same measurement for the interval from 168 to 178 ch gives -0.8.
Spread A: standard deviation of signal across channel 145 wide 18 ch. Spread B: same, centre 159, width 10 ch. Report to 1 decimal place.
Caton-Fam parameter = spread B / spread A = 0.4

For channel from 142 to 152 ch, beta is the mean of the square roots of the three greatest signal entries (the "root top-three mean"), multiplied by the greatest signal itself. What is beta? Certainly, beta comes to 8.5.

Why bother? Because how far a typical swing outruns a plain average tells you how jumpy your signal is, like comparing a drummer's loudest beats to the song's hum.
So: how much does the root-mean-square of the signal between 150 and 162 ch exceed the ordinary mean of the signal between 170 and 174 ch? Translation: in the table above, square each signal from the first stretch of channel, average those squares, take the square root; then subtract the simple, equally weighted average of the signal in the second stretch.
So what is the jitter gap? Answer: -2.1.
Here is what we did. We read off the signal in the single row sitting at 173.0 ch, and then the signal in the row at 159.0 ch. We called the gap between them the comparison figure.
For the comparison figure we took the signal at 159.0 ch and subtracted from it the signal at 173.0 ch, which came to -2.1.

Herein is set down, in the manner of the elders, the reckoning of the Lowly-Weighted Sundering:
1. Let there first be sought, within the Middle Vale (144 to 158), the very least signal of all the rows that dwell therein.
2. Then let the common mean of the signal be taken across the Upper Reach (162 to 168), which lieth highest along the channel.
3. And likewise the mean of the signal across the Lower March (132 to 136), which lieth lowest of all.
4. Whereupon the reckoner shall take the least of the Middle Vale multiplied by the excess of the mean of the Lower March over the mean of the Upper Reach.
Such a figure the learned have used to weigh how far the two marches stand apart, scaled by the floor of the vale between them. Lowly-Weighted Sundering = 5.3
